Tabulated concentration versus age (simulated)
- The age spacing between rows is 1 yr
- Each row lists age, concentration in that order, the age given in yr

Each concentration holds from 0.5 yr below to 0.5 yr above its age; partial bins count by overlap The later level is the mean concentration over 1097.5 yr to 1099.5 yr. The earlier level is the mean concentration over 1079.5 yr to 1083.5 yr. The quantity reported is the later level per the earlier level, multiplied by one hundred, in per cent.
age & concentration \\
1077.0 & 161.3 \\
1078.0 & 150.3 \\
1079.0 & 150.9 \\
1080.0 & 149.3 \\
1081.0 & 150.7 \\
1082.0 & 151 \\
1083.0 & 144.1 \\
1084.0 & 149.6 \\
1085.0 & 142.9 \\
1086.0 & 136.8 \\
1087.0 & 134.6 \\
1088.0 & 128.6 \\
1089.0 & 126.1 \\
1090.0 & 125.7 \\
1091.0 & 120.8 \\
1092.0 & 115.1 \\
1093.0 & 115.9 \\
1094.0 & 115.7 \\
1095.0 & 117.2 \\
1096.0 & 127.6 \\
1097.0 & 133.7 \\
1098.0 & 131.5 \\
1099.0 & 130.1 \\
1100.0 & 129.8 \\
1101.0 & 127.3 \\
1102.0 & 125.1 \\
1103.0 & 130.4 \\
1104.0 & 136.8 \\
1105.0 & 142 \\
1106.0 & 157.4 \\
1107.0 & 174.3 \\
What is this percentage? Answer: 88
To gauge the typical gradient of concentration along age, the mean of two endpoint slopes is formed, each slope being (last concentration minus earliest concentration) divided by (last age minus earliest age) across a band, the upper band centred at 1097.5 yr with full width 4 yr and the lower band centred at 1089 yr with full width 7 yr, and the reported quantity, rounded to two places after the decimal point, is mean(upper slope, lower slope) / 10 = -0.14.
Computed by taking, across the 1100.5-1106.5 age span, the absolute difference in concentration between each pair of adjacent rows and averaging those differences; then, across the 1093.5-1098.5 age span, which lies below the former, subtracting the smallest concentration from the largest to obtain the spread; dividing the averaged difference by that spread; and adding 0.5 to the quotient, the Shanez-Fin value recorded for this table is 0.88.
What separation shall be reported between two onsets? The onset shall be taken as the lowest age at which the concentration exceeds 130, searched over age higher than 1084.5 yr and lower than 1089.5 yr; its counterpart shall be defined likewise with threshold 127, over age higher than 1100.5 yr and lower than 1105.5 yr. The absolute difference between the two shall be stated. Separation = 16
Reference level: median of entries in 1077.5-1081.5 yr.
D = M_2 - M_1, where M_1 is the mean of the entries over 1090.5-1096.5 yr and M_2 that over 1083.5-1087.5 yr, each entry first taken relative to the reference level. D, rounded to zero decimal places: 22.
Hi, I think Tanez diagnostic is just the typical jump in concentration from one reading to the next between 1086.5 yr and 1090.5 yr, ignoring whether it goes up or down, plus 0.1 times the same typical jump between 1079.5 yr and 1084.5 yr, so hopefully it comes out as 3.3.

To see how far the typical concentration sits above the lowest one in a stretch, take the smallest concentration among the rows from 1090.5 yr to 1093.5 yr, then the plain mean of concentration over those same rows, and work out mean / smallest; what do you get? 1.02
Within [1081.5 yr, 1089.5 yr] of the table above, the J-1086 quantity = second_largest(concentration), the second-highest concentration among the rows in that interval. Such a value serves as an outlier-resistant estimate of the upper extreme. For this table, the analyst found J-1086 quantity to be 149.6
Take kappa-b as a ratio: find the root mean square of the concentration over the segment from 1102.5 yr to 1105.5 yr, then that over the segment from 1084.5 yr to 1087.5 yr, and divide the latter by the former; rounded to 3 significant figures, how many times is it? 1.01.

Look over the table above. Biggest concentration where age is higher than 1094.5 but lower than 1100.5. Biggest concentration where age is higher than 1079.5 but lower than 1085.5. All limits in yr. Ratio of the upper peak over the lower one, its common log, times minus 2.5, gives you 0.13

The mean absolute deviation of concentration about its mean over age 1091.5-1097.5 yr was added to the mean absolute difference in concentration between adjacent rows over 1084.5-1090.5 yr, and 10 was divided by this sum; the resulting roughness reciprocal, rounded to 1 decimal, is 1.0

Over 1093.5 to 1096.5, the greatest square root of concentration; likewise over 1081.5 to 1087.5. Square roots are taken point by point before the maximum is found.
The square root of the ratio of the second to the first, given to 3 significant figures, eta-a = 1.04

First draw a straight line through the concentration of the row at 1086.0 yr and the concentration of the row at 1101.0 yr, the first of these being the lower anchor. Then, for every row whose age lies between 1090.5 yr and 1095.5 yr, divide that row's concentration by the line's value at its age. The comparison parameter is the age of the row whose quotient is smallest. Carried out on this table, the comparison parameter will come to 1092.0 yr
